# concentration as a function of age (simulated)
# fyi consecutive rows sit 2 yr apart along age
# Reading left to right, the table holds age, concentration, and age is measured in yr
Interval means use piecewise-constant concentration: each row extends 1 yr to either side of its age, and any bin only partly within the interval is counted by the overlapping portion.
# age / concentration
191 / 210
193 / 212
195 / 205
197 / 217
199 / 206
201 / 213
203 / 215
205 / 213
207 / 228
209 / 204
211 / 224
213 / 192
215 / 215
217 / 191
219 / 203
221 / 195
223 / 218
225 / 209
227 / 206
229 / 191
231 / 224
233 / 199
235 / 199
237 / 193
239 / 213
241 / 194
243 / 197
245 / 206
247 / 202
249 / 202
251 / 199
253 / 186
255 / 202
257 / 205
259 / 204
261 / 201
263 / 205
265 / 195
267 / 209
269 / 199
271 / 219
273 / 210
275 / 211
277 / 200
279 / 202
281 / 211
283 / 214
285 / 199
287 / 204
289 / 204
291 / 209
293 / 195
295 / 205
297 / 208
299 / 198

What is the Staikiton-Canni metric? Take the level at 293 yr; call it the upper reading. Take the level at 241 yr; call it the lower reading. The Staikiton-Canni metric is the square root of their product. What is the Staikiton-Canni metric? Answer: 194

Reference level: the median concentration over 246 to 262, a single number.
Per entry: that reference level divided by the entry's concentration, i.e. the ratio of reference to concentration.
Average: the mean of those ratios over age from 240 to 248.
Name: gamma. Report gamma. 1.01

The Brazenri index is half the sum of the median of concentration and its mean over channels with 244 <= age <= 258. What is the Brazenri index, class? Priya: 201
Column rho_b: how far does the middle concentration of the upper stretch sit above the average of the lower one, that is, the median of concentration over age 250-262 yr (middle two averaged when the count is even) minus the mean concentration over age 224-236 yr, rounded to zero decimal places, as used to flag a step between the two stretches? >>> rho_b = -3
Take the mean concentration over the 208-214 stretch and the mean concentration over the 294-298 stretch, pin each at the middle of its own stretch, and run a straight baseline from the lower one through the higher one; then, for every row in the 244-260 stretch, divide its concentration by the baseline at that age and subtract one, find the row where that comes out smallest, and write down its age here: 253 yr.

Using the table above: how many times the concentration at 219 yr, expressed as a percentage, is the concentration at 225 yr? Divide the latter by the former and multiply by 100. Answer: 103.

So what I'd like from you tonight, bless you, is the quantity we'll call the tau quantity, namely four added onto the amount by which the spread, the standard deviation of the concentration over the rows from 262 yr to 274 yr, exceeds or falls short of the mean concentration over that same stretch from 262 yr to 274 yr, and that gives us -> -194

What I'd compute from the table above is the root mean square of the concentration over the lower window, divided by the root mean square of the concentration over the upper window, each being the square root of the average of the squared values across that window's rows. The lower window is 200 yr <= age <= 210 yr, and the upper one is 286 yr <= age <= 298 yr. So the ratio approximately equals 1.052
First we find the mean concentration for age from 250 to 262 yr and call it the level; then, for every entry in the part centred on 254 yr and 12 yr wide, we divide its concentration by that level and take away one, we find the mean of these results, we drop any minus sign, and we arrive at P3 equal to 0.00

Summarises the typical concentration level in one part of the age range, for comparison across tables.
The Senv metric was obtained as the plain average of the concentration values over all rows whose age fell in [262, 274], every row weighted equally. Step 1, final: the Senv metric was 206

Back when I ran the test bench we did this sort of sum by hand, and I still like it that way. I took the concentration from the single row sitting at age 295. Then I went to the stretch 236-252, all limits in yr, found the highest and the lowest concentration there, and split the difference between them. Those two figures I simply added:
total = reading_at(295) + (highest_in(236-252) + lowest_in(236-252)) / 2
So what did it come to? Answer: 408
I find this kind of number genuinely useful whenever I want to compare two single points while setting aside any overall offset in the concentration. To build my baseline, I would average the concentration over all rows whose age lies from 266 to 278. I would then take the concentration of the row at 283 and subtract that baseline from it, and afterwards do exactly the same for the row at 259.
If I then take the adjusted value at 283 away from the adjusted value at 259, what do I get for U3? -10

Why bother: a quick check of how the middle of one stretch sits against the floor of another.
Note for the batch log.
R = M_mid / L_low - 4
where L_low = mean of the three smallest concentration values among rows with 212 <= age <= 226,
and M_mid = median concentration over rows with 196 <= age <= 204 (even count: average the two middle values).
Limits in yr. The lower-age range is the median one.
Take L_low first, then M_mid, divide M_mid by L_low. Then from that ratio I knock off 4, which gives -2.889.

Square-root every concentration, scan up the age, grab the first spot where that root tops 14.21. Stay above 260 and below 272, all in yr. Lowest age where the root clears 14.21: 263 yr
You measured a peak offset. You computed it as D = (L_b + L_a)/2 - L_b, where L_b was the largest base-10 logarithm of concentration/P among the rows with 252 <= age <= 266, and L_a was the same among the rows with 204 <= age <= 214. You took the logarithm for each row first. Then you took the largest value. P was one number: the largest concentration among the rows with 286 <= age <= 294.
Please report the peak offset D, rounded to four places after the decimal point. 0.0231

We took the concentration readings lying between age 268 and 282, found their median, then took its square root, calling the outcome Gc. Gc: 14.49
